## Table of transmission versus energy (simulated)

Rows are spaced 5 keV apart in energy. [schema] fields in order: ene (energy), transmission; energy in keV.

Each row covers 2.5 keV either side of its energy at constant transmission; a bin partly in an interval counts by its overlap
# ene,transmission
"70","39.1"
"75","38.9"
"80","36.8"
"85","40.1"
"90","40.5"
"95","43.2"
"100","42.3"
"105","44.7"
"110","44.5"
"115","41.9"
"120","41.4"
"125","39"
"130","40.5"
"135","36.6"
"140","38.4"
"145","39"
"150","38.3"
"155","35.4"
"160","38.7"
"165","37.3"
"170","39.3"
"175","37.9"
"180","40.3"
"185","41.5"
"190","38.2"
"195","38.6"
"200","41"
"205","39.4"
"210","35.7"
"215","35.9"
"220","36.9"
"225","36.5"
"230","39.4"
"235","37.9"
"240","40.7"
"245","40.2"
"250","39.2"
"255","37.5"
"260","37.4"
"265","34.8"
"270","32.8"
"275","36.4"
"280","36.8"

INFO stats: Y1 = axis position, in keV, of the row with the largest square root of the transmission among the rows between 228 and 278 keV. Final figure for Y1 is 240 keV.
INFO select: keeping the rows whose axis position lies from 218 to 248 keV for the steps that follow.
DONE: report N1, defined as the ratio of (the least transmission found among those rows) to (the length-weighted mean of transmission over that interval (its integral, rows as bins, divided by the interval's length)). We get 0.945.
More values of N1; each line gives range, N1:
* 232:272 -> 0.871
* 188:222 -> 0.940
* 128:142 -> 0.952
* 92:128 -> 0.920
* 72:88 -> 0.952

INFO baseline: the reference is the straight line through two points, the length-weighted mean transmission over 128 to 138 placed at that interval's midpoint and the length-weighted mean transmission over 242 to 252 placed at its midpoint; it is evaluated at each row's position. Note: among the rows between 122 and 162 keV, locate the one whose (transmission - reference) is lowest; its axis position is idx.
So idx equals 155 keV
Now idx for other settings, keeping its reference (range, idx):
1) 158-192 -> 165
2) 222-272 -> 270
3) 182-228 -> 210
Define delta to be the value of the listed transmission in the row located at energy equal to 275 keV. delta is 36.4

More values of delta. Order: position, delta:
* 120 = 41.4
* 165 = 37.3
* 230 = 39.4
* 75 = 38.9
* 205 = 39.4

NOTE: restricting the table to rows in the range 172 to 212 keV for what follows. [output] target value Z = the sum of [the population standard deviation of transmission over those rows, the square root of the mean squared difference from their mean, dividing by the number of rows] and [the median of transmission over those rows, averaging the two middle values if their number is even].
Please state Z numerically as 40.8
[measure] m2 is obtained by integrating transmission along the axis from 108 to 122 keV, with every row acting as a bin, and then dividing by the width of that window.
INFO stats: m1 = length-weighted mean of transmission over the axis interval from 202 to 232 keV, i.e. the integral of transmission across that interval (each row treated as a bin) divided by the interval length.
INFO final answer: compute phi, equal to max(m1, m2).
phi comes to 42.6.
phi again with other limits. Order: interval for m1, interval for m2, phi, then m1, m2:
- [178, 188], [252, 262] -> 40.8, 40.8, 38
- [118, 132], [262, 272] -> 40.3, 40.3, 34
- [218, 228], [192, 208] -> 39.5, 36.8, 39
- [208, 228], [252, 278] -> 36.3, 36.3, 36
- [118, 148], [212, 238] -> 39.1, 39.1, 37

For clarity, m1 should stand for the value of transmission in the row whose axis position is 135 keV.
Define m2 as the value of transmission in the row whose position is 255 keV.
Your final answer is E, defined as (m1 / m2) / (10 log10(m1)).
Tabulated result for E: 0.0624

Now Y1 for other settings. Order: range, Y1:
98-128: 105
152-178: 170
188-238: 200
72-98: 95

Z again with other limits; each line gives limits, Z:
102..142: 43.6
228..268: 40.3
